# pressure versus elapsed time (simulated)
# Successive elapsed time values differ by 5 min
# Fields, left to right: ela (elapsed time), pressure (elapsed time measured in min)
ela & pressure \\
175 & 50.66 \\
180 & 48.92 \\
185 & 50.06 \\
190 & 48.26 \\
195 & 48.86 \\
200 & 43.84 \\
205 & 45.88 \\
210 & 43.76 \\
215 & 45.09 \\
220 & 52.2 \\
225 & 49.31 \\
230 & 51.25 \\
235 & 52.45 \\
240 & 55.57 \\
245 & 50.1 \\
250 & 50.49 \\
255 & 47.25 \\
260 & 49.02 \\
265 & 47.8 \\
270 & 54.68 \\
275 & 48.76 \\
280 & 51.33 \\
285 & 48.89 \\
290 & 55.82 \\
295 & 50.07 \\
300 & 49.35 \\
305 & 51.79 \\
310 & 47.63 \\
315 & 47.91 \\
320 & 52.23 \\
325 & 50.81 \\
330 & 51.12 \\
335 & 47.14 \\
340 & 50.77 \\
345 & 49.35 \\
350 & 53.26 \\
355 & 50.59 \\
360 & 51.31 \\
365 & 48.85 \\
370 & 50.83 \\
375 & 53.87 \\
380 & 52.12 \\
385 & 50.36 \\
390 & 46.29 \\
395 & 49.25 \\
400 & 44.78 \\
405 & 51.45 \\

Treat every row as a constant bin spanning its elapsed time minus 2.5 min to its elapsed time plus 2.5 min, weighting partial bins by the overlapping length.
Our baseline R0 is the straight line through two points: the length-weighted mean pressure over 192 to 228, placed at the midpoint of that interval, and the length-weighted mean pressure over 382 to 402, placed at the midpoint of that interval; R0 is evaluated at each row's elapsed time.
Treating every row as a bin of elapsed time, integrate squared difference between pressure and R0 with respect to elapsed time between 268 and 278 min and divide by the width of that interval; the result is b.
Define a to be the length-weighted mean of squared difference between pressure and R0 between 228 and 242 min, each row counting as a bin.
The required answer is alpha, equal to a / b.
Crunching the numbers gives 1.45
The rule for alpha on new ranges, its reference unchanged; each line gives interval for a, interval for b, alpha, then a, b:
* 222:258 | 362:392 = 1.54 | 20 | 12.7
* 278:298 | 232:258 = 1.03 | 24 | 22.8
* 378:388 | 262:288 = 0.75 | 12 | 15.7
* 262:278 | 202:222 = 1.79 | 18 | 10.2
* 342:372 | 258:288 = 0.79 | 11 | 14.0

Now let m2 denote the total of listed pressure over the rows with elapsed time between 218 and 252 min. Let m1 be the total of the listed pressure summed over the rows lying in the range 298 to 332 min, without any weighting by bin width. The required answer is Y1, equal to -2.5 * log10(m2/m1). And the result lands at -0.0321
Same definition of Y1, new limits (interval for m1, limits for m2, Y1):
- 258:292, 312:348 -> 0.0214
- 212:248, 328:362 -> 0.0074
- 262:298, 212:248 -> 0.0042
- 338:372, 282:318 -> 0.0108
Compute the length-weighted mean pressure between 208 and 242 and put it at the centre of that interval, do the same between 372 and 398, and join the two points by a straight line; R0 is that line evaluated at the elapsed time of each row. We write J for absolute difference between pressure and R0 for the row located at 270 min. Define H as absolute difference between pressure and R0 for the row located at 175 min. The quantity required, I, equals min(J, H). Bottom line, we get 0.8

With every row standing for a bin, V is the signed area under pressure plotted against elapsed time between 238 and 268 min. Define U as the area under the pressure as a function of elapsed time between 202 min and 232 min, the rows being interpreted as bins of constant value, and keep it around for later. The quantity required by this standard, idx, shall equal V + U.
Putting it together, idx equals 2934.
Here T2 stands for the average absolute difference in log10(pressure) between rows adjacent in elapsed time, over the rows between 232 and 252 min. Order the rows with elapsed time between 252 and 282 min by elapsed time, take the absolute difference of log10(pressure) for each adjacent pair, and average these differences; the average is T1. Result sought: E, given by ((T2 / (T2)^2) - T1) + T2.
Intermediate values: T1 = 0.031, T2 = 0.0245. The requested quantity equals 41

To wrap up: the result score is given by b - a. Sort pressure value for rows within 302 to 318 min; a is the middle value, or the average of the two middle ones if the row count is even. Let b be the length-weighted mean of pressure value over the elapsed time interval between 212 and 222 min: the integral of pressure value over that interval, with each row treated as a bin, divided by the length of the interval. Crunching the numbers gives 0.3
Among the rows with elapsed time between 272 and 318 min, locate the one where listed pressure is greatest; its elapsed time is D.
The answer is 290 min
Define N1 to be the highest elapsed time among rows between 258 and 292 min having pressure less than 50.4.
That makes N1 285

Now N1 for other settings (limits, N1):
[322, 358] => 345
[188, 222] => 215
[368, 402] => 400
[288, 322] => 315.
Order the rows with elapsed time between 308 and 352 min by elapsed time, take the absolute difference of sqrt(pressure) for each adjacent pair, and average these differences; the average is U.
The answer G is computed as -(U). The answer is -0.17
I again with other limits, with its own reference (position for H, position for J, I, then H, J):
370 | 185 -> 0.2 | 0.6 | 0.2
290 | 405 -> 1.1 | 5.7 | 1.1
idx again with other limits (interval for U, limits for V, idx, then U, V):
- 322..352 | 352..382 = 3050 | 1512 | 1538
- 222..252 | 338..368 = 3067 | 1547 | 1521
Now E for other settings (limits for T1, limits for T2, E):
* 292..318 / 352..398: 49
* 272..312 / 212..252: 37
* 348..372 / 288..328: 43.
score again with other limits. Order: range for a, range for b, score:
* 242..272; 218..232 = 1.3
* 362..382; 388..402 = -4.6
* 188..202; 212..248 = 2.5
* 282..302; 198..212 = -5.2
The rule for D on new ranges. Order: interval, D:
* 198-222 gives 220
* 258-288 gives 270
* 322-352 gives 350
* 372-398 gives 375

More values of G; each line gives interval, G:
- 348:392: -0.16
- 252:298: -0.29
